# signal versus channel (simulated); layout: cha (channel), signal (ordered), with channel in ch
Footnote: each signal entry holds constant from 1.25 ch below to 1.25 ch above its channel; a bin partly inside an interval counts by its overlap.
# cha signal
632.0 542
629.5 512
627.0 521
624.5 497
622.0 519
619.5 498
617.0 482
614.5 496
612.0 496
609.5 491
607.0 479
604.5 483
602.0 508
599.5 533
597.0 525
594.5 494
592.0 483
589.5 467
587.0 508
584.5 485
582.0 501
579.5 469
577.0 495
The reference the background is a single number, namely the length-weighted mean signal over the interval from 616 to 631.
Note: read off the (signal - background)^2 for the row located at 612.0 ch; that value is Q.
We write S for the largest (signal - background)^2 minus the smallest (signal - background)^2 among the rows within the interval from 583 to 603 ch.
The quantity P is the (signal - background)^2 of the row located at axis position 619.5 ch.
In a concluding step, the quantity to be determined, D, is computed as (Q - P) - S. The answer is -1468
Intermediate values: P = 61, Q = 97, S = 1503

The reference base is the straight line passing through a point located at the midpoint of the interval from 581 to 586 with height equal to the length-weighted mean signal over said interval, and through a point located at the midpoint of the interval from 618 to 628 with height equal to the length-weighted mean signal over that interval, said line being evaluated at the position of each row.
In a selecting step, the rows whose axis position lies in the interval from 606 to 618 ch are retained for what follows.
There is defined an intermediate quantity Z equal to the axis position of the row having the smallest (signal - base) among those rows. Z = 617.0 ch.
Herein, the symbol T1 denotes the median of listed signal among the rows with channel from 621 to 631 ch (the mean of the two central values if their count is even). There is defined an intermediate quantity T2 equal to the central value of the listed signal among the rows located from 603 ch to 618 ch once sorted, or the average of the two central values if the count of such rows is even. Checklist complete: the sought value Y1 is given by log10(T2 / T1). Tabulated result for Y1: -0.025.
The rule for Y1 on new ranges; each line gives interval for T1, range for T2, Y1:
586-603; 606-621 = -0.013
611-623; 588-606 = -0.002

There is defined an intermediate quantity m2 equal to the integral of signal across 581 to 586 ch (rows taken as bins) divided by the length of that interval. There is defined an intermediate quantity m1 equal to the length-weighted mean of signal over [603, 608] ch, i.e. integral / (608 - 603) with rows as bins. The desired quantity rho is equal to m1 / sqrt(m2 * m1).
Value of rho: 0.99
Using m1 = 482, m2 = 493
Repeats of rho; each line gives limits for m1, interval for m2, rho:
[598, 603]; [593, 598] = 1.01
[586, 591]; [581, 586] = 0.99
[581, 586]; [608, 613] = 1.00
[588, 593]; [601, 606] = 0.98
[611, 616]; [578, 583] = 1.01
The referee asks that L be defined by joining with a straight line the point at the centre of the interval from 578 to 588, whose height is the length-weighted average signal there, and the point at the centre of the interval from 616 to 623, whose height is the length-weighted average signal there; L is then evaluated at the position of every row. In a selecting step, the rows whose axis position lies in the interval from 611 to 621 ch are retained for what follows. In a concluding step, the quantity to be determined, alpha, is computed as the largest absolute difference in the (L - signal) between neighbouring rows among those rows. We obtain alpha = 15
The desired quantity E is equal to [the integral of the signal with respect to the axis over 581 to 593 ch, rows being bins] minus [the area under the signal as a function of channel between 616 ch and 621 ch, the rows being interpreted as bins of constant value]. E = 3405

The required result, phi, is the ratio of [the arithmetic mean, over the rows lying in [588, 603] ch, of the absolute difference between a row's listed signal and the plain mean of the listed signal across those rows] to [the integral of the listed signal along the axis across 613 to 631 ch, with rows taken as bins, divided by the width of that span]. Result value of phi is 0.040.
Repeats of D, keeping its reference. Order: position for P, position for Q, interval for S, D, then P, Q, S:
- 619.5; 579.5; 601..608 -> 580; 61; 1357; 715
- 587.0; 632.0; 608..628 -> 797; 5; 1308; 507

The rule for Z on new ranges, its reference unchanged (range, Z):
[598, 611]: 607.0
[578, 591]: 589.5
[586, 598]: 589.5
